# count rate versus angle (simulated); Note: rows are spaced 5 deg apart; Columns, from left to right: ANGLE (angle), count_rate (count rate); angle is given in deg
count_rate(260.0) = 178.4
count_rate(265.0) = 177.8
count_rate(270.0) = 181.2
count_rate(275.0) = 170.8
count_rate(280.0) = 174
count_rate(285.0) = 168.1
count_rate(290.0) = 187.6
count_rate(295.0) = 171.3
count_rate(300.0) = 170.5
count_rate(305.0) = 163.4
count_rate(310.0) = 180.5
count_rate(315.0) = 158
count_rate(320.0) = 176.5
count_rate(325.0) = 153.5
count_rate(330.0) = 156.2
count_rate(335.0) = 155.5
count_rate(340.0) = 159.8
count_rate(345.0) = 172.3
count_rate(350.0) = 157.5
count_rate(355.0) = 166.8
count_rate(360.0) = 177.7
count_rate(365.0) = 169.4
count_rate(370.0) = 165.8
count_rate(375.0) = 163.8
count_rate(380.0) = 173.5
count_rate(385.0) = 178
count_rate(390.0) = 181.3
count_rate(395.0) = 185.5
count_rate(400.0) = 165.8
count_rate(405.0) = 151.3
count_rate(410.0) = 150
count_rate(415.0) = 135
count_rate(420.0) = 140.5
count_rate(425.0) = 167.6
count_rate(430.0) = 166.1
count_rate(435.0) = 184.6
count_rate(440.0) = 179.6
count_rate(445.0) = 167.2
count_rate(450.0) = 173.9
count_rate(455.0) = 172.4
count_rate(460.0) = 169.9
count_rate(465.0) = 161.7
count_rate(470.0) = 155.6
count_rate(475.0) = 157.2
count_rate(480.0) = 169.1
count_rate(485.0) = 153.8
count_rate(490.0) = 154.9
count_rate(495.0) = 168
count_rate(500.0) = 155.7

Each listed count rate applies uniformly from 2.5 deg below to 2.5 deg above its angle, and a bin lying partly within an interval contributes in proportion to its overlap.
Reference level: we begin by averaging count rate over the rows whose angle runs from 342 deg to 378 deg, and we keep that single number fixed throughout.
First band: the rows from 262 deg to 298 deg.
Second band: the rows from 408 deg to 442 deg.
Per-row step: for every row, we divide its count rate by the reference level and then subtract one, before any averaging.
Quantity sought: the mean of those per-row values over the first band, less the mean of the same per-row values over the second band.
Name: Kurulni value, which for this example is 0.09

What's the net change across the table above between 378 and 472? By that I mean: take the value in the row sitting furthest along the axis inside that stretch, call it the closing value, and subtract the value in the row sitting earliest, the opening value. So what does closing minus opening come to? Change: -18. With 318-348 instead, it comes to -4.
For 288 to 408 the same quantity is -36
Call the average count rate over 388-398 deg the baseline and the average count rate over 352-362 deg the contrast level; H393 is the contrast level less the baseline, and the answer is -11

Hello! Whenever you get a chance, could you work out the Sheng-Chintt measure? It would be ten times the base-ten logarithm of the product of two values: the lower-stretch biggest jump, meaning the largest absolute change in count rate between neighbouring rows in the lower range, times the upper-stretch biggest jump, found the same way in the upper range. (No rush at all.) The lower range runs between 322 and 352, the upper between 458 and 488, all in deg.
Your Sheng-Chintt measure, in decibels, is 23.5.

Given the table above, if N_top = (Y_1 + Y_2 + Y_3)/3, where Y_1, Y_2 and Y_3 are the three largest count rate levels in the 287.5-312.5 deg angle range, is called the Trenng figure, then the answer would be 180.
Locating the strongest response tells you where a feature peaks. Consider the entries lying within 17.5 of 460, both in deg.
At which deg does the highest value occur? 450.0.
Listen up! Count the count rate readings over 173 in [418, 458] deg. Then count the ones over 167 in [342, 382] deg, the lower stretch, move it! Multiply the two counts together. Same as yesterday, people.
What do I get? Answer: 12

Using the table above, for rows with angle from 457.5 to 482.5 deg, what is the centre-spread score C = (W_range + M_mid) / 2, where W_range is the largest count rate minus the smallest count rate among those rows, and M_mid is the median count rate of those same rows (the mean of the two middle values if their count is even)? 88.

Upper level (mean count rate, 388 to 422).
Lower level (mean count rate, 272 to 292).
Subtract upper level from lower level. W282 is 17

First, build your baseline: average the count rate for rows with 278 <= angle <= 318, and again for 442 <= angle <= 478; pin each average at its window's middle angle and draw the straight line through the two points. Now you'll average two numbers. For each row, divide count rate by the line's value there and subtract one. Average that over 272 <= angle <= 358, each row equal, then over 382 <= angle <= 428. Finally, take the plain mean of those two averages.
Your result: -0.029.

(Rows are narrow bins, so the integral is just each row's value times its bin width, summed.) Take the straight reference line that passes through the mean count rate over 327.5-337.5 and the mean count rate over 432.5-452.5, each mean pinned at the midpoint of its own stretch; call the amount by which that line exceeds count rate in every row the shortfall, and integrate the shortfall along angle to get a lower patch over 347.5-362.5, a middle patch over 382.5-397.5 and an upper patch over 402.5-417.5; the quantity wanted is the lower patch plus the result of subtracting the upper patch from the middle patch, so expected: -708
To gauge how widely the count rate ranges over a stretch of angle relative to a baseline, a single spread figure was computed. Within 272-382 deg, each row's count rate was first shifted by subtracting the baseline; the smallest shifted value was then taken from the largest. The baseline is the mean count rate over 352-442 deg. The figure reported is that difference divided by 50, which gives 0.7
